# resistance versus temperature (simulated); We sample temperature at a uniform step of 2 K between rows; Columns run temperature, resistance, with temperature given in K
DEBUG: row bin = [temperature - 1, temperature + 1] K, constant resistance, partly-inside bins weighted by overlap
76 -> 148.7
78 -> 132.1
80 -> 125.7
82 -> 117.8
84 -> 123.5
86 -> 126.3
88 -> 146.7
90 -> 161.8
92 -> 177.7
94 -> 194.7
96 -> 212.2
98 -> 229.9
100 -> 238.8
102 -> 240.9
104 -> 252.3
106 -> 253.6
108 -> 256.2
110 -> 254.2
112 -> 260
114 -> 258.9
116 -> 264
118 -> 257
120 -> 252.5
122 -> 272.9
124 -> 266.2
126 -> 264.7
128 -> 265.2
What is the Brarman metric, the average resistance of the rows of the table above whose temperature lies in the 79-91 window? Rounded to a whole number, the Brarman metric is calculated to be 134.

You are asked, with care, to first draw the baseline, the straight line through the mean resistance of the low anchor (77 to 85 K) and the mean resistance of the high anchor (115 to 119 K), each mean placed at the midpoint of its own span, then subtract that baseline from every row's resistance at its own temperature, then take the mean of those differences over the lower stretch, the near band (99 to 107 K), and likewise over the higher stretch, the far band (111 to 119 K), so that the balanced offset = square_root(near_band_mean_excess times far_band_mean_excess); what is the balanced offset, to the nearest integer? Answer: 16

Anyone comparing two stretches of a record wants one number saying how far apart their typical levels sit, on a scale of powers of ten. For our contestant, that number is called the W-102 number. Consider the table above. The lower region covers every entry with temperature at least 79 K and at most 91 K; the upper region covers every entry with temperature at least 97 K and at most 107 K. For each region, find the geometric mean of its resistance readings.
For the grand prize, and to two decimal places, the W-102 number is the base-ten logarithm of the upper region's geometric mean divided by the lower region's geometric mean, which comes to 0.26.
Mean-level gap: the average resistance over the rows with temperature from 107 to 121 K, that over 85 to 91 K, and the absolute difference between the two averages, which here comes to 113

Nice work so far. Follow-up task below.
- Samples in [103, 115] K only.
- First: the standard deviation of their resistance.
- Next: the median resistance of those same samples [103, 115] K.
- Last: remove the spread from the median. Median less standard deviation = 252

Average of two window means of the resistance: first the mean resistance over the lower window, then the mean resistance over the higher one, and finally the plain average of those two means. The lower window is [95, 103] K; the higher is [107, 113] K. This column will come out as 244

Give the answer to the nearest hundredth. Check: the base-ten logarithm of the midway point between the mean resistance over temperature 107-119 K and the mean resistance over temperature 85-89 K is 2.30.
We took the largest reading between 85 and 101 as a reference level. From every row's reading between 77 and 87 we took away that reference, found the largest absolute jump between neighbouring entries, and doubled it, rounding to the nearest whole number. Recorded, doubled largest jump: 16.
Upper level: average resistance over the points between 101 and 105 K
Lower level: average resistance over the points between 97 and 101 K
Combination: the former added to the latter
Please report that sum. 481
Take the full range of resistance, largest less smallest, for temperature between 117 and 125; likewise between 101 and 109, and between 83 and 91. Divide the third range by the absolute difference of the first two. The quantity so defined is 7.5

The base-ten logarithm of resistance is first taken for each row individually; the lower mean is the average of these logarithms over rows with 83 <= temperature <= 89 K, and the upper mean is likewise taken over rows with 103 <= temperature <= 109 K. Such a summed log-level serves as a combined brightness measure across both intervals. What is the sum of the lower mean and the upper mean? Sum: 4.52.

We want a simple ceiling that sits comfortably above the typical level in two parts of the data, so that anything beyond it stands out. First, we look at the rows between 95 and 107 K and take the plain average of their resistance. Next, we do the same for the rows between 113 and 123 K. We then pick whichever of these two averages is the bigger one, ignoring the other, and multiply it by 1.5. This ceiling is 392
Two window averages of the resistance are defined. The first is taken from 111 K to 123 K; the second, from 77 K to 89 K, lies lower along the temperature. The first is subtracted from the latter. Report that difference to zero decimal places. -132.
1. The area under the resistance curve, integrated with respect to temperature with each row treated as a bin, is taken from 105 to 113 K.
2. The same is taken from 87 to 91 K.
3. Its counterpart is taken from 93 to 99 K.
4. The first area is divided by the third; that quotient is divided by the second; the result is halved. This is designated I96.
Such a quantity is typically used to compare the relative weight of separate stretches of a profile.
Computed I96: 0.0013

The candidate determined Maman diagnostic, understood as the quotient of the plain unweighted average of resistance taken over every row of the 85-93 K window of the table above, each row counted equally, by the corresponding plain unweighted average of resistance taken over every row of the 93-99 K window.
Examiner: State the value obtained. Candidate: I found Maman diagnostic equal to 0.72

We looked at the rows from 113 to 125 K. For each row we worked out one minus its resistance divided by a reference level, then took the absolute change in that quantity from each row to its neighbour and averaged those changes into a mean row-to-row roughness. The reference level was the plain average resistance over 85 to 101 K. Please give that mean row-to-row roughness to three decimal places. 0.047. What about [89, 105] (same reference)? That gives 0.070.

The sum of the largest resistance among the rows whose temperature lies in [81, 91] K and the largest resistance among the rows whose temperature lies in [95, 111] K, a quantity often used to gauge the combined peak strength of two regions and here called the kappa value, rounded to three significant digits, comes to 418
